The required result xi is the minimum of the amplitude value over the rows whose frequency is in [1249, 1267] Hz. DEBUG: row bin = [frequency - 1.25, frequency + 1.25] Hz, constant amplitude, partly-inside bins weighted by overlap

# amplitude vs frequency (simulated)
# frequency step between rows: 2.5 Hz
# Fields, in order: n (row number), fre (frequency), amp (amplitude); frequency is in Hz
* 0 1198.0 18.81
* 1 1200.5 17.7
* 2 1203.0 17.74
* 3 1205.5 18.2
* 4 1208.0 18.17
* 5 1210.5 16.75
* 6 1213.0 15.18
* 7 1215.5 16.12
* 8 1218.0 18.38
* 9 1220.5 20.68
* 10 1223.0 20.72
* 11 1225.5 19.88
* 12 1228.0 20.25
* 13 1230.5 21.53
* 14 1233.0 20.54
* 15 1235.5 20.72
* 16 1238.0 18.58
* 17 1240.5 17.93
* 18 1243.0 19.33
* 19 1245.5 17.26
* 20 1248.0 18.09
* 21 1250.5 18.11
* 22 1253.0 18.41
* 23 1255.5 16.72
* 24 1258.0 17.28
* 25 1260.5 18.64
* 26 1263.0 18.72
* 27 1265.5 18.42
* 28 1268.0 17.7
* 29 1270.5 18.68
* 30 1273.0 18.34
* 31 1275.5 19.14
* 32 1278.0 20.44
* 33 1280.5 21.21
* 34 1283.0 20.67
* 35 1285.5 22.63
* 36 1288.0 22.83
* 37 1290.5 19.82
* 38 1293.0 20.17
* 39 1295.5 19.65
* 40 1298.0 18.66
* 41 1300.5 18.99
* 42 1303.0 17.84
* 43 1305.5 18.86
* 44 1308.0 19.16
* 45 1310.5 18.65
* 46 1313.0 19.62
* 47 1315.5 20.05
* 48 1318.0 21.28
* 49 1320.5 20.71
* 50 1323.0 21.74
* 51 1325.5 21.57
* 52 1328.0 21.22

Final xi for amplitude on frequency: 16.72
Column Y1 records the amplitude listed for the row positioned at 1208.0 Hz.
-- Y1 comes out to 18.17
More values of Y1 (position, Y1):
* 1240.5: 17.93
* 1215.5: 16.12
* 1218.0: 18.38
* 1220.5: 20.68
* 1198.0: 18.81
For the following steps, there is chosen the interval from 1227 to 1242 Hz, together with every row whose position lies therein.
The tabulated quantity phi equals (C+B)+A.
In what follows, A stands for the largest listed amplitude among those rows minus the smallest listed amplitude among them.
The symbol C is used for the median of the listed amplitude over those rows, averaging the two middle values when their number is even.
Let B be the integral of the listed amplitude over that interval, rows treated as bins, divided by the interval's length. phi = 43.9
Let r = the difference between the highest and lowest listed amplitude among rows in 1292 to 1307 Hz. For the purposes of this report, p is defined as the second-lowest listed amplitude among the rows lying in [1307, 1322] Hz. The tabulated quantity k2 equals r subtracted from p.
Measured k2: 16.8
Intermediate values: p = 19.16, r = 2.3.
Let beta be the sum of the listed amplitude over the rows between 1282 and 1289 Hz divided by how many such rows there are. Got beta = 22.0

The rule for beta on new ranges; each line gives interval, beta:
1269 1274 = 18.5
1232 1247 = 19.1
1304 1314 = 19.1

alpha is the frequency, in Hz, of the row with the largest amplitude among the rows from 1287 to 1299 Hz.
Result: 1288.0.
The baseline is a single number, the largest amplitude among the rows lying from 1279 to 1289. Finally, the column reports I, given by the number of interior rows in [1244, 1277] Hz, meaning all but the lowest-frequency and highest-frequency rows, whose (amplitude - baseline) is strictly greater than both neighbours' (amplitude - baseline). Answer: 3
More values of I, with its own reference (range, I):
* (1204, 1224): 0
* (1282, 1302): 2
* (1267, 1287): 2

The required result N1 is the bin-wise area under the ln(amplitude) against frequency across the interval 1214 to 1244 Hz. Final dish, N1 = 89.0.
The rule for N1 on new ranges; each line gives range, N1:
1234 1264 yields 87.2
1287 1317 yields 89.1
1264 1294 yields 89.8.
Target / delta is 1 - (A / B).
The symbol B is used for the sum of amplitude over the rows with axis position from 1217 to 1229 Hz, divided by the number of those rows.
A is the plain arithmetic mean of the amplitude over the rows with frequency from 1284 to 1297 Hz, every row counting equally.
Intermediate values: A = 21.0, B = 20.0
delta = -0.05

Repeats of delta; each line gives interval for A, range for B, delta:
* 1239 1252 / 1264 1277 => 0.02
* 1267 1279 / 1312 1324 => 0.09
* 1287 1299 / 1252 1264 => -0.13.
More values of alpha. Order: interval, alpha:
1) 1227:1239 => 1230.5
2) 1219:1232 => 1230.5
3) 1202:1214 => 1205.5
